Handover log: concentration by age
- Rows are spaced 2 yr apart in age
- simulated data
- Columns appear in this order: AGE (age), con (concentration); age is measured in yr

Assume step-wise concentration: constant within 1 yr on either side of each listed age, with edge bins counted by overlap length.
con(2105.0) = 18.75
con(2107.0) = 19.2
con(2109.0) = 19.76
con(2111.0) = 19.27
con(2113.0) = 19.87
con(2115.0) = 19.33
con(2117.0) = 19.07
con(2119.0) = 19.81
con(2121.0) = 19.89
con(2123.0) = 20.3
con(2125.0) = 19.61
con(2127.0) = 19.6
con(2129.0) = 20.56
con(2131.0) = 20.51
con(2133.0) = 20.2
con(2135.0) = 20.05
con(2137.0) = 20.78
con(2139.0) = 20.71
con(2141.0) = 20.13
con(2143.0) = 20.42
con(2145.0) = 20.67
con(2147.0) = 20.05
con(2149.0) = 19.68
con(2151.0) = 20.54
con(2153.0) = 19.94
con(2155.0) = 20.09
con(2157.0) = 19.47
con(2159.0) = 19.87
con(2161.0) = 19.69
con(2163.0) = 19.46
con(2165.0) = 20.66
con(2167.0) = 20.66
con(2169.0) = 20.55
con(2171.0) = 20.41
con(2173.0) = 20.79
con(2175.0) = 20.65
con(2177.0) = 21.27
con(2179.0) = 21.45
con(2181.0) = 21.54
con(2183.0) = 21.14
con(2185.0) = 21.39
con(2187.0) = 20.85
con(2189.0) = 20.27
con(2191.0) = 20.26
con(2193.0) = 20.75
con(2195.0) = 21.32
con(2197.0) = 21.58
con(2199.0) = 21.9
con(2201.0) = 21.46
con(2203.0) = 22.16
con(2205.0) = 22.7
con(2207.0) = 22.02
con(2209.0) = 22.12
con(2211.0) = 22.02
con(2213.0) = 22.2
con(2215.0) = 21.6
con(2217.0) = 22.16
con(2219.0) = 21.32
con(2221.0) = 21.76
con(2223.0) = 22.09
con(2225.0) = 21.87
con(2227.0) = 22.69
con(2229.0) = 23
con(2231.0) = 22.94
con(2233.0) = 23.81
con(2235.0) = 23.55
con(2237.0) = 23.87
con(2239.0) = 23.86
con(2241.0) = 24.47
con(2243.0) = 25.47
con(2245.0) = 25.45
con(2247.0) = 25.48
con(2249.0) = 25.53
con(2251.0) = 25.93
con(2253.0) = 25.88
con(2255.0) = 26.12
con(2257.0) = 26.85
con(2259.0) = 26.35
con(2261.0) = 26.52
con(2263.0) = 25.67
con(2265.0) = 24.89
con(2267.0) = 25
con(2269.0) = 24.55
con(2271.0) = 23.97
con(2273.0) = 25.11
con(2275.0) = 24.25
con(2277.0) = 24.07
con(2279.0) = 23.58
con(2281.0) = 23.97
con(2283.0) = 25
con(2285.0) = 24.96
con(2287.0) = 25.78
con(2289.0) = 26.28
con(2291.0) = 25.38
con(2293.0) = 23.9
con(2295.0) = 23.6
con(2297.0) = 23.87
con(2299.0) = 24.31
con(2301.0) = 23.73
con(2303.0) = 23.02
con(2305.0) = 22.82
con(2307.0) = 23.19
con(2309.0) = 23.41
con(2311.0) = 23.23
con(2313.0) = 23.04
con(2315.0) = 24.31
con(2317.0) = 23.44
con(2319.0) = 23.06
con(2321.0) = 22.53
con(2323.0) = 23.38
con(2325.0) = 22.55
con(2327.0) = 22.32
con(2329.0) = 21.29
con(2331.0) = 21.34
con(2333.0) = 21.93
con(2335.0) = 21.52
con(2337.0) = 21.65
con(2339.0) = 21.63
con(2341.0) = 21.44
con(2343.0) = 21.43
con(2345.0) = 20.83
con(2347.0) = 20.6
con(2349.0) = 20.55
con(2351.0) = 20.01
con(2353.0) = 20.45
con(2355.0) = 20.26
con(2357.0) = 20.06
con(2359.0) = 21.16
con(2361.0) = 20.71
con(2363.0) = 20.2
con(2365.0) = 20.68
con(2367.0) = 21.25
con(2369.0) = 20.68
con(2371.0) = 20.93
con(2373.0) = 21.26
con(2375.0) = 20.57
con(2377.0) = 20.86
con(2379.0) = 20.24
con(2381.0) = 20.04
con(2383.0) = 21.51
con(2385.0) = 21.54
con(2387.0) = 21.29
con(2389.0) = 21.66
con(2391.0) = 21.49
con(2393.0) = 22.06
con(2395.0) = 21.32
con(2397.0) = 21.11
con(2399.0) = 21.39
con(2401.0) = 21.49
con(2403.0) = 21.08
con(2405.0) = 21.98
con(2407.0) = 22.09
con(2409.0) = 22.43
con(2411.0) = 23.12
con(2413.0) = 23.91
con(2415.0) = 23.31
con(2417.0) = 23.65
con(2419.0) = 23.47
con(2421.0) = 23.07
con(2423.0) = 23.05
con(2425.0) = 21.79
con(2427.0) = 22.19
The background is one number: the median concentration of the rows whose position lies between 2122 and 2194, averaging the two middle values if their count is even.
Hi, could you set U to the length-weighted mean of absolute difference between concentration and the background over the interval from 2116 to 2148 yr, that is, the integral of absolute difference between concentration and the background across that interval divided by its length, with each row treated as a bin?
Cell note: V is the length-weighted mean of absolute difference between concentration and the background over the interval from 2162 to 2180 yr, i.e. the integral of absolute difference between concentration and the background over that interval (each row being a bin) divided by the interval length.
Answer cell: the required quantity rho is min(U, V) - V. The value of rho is 0.0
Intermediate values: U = 0.43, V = 0.4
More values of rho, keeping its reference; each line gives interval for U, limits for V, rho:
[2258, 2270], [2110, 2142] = 0.0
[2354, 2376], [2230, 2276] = -4.2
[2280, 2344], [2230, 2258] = -1.7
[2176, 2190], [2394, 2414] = -0.8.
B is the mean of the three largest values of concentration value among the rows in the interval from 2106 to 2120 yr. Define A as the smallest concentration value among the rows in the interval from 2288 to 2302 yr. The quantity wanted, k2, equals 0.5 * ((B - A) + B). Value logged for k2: 8.0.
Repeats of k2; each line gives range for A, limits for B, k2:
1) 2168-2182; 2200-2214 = 12.1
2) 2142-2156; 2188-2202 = 11.8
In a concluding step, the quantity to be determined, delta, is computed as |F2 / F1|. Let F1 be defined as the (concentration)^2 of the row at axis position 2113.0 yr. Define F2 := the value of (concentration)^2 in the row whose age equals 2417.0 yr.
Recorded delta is 1.42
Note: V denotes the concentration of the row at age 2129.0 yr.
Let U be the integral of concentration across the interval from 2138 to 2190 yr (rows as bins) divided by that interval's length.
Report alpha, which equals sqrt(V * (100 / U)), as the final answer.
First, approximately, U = 20.5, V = 20.56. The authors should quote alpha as 10.0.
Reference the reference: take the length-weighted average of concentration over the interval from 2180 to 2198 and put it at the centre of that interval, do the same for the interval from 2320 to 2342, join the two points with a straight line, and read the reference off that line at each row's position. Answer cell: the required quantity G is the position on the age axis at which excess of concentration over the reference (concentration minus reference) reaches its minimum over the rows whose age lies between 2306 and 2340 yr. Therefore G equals 2329.0 yr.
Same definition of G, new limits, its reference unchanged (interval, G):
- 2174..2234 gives 2191.0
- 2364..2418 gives 2381.0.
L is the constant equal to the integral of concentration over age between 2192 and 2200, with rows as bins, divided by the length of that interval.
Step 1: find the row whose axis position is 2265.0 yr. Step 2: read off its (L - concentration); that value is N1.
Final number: -3.5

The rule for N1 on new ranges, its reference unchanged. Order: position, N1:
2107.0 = 2.2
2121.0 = 1.5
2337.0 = -0.3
